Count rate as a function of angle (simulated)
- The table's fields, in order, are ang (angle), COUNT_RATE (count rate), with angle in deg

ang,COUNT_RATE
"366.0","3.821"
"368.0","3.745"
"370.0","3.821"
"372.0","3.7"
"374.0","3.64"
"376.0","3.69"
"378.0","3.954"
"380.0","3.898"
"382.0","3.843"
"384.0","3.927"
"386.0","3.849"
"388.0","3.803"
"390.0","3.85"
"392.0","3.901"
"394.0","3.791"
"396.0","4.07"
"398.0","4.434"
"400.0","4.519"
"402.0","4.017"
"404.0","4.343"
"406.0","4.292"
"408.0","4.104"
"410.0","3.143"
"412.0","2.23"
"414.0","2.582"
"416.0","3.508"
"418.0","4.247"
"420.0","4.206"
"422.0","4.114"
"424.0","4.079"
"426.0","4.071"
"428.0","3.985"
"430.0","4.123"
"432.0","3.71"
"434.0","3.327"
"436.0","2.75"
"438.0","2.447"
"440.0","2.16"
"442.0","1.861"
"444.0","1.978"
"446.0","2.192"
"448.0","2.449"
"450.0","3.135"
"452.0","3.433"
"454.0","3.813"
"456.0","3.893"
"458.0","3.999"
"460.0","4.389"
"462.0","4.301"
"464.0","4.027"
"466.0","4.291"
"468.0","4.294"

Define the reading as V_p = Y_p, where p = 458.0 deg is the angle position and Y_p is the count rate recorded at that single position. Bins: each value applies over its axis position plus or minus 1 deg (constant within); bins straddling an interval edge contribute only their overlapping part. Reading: 3.999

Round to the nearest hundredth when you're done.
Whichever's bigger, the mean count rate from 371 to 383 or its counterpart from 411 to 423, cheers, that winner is 3.79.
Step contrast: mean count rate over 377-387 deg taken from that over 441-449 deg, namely -1.8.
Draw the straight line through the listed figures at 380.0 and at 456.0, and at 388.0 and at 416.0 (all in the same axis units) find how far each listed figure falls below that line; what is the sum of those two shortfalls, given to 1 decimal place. 0.5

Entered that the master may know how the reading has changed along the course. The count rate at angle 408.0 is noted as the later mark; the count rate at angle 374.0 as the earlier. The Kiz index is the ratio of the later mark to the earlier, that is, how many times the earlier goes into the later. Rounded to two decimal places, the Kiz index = 1.13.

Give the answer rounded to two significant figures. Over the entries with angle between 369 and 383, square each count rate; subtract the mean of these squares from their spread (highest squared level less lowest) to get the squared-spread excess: -12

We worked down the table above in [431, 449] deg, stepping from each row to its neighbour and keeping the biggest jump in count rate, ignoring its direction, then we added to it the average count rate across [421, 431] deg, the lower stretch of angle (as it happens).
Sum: 4.7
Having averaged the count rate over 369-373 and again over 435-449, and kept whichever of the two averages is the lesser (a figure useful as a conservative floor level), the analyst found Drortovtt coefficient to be 2.3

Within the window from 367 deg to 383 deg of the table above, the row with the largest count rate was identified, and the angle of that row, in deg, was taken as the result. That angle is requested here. 378.0 deg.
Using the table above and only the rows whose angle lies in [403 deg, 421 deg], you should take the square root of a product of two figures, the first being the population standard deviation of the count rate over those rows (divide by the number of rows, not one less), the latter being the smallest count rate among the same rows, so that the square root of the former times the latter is 1.3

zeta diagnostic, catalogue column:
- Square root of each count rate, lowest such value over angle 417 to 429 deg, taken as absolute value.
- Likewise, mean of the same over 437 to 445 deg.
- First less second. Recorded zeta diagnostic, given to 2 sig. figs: 0.55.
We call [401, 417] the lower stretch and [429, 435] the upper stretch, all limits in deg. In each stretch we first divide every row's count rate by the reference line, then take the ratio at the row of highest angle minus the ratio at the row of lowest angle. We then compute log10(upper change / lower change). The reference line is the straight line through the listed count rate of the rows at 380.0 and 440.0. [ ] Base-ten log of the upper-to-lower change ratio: 1.9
